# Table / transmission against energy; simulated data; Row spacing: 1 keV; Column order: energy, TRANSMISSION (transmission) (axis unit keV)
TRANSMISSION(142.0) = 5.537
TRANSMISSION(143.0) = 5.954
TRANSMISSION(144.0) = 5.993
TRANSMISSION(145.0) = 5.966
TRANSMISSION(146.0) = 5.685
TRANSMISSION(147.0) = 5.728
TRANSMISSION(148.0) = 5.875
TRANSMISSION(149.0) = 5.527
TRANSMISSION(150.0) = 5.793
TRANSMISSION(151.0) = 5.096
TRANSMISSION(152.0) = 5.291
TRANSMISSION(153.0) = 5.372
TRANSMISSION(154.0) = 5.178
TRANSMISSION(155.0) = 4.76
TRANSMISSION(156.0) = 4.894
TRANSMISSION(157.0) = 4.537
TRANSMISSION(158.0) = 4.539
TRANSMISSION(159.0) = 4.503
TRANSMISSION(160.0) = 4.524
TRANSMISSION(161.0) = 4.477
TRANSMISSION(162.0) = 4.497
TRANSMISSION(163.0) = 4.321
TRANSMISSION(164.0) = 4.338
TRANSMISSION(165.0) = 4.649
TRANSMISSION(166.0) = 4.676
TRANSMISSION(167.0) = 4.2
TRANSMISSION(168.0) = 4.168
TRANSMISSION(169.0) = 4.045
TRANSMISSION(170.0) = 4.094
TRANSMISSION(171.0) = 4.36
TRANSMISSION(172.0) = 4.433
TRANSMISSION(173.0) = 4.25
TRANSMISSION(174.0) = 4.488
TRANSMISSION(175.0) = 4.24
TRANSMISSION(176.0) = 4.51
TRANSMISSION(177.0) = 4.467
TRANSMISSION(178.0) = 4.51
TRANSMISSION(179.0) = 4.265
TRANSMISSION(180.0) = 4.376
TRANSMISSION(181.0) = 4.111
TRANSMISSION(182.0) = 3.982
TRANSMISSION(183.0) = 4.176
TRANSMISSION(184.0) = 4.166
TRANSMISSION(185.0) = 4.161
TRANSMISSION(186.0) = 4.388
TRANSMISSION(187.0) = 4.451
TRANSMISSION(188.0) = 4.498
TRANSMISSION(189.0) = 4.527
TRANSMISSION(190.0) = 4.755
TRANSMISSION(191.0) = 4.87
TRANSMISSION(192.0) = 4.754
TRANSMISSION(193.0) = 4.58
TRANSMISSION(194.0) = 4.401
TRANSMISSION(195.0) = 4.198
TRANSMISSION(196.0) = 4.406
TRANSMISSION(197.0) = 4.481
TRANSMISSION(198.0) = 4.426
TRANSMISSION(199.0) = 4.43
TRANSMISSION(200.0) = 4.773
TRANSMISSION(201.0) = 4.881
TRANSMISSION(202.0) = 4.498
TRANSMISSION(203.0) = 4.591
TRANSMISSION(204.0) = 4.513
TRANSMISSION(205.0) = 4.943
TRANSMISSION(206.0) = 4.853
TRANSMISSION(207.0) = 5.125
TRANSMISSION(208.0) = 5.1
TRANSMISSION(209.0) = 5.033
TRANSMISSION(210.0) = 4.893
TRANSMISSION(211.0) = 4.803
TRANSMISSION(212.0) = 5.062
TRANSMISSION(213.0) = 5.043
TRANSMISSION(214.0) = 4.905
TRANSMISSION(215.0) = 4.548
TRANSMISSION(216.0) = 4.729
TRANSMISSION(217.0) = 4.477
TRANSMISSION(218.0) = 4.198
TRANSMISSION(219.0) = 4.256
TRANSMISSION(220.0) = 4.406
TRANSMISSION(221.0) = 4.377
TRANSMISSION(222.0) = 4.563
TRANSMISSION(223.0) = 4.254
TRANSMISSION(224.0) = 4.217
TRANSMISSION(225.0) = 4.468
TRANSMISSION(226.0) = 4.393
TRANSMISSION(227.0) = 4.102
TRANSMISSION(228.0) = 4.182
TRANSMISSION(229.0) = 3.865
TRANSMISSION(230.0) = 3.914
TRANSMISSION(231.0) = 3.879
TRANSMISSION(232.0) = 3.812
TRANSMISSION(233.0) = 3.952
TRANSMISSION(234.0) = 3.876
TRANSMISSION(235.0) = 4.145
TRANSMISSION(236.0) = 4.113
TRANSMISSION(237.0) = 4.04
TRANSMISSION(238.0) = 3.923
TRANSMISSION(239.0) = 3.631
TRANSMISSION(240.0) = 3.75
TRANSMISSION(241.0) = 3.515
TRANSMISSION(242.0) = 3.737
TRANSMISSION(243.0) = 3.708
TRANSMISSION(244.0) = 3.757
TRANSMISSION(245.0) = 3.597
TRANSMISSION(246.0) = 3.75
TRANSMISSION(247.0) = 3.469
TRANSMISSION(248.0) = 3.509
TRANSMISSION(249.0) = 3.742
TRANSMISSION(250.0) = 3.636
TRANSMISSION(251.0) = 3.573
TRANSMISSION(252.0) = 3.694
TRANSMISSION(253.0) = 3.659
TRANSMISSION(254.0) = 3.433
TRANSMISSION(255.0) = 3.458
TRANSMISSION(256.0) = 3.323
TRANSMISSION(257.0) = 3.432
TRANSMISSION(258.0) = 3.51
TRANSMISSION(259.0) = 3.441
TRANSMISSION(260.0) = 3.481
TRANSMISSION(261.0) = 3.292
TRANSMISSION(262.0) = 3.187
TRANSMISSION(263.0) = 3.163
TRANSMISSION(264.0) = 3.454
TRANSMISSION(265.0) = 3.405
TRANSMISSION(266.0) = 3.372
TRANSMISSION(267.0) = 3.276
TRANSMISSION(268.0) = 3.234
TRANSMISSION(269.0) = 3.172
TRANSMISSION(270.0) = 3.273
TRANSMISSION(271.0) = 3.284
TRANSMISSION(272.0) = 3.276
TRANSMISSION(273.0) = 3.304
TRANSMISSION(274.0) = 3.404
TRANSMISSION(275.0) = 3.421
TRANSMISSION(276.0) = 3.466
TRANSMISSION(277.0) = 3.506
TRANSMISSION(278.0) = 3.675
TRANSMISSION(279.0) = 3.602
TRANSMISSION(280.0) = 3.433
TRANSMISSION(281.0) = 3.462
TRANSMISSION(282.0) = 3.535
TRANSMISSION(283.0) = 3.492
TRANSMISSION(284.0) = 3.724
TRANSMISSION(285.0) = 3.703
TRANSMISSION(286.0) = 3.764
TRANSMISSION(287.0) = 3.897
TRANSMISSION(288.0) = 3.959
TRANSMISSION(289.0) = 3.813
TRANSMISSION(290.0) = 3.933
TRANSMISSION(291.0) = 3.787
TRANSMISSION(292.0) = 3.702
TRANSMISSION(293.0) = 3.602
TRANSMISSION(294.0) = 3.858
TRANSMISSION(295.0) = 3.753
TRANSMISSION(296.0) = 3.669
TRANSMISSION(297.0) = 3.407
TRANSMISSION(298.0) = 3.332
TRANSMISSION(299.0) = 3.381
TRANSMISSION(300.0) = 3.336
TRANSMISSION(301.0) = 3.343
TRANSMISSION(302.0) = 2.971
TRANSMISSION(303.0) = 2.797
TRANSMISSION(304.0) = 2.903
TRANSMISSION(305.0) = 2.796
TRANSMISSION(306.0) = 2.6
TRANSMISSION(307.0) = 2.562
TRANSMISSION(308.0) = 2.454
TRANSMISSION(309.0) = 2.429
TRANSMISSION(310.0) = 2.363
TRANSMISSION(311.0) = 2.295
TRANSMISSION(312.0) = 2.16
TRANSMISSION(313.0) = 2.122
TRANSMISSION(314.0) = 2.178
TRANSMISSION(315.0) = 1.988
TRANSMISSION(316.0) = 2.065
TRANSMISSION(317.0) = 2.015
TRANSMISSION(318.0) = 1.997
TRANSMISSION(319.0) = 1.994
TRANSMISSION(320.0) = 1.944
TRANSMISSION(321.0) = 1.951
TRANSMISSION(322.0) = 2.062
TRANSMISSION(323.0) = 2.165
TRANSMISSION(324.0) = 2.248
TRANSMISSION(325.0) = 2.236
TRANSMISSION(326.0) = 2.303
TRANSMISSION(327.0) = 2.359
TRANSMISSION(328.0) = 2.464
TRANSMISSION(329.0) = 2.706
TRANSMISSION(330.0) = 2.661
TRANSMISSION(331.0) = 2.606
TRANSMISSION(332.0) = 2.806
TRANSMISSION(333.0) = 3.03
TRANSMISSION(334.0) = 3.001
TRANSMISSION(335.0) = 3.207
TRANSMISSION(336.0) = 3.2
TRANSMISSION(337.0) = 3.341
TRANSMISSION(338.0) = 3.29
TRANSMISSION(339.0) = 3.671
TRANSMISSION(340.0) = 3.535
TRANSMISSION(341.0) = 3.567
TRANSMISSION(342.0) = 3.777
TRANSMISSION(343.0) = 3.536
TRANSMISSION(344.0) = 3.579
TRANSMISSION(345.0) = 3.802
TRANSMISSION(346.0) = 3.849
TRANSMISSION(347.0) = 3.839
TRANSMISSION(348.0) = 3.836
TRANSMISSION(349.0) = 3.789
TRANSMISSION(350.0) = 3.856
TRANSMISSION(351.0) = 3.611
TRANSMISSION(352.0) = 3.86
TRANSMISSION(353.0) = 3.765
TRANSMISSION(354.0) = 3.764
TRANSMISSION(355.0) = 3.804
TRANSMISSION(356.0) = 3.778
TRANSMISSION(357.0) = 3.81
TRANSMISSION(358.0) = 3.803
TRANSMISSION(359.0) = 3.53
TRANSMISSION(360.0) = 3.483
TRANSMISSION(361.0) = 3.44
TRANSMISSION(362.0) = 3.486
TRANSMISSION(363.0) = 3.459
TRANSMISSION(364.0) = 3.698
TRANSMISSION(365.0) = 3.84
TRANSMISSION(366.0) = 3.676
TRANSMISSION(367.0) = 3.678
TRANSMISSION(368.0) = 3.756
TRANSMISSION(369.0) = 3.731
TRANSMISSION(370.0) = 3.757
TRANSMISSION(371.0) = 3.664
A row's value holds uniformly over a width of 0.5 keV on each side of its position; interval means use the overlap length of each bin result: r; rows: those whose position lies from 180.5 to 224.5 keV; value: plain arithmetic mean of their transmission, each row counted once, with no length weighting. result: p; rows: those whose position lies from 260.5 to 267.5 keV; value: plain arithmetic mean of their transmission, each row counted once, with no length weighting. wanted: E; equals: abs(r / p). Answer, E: 1.4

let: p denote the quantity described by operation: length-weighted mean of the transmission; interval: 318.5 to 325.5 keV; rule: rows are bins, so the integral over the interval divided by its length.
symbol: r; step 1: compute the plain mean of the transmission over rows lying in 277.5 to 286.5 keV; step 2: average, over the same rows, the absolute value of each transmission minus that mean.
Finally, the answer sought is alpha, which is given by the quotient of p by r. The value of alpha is 19.8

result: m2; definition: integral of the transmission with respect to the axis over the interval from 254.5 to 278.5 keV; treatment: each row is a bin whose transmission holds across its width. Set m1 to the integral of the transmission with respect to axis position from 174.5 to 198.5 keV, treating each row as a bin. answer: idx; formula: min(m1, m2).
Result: 81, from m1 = 106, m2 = 81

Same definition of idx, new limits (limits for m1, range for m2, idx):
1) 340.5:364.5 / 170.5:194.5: 89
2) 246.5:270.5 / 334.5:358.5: 82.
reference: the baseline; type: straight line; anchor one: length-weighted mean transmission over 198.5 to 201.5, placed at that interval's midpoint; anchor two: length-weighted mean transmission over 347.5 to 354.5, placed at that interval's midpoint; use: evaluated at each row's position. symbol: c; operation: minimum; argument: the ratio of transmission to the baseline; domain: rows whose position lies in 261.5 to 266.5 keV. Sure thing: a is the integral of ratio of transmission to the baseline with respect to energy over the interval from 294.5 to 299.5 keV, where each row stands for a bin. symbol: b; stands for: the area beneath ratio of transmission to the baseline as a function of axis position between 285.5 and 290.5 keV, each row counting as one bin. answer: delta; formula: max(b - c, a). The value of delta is 4.3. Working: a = 4.3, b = 4.65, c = 0.73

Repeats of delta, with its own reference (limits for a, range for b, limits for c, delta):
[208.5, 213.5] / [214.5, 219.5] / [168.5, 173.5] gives 5.4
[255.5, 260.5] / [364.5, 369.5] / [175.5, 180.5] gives 4.2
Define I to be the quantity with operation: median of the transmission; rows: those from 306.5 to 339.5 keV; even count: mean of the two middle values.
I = 2.36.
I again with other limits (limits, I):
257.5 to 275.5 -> 3.30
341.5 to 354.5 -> 3.79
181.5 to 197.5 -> 4.43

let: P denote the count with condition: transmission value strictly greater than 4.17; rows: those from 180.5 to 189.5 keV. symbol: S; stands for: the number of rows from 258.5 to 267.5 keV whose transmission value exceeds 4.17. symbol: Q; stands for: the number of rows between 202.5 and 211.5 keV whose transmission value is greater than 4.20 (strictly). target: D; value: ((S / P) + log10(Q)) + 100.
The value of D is 101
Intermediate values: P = 5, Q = 9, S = 0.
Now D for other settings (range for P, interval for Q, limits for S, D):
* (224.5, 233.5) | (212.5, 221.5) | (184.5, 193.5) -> 104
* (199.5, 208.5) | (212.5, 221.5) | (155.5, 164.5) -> 102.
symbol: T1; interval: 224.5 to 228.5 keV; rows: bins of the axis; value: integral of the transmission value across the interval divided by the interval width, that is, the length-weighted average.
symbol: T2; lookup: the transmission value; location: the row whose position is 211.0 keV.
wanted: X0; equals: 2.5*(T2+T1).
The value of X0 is 23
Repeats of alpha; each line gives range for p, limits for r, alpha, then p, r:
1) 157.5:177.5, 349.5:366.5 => 33.4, 4.4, 0.13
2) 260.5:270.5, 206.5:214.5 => 34.1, 3.3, 0.10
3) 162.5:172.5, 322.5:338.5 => 12.4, 4.3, 0.35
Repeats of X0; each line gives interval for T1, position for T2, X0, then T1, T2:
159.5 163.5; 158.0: 22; 4.45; 4.539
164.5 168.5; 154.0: 24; 4.42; 5.178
